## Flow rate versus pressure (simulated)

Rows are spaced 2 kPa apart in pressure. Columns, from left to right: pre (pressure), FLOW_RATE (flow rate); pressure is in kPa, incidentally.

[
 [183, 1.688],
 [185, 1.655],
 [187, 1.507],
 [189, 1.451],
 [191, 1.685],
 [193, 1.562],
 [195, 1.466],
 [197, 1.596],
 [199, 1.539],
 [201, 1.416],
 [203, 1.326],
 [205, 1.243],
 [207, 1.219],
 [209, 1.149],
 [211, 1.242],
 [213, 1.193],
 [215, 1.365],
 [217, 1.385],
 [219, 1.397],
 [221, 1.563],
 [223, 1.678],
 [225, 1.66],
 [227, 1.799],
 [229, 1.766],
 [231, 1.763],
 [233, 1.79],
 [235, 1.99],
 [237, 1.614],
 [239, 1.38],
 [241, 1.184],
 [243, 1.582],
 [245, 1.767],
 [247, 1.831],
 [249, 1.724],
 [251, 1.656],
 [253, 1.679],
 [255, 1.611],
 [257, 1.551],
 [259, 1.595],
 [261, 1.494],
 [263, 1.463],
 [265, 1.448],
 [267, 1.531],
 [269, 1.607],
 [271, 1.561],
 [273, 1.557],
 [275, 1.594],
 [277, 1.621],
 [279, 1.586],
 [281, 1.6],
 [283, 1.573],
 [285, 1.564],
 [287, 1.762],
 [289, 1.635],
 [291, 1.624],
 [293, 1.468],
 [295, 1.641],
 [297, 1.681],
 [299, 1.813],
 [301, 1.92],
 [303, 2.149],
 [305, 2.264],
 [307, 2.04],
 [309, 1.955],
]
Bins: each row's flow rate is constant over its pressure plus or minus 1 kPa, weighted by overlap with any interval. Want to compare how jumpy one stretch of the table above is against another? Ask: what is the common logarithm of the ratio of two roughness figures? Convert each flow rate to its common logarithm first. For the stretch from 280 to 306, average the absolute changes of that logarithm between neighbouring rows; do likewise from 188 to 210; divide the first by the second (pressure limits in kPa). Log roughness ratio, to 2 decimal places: -0.05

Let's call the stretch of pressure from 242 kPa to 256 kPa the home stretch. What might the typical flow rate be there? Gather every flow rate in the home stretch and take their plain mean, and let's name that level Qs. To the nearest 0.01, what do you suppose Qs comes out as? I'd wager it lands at 1.69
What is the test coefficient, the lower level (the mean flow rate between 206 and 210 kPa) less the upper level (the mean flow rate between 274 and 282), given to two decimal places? -0.42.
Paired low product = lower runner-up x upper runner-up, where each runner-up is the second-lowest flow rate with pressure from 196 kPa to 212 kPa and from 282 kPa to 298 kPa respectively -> 1.9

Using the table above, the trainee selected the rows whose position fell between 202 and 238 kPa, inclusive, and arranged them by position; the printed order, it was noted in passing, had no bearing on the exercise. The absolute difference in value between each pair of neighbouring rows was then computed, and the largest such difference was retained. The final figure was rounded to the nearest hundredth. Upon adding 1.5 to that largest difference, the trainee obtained 1.88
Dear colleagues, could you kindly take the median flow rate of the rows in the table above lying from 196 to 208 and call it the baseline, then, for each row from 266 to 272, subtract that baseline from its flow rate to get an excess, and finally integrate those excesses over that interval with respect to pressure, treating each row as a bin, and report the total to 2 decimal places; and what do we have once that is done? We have 1.17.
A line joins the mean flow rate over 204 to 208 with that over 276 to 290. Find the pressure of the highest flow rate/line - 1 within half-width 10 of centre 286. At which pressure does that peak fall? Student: 287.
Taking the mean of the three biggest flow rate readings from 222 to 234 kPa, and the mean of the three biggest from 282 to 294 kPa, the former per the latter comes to 1.07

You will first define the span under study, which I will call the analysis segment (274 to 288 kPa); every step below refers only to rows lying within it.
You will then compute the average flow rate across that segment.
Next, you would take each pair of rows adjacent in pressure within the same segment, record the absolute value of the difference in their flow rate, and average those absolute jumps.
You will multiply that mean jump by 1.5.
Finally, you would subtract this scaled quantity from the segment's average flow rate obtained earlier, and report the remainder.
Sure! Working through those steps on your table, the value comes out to 1.54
